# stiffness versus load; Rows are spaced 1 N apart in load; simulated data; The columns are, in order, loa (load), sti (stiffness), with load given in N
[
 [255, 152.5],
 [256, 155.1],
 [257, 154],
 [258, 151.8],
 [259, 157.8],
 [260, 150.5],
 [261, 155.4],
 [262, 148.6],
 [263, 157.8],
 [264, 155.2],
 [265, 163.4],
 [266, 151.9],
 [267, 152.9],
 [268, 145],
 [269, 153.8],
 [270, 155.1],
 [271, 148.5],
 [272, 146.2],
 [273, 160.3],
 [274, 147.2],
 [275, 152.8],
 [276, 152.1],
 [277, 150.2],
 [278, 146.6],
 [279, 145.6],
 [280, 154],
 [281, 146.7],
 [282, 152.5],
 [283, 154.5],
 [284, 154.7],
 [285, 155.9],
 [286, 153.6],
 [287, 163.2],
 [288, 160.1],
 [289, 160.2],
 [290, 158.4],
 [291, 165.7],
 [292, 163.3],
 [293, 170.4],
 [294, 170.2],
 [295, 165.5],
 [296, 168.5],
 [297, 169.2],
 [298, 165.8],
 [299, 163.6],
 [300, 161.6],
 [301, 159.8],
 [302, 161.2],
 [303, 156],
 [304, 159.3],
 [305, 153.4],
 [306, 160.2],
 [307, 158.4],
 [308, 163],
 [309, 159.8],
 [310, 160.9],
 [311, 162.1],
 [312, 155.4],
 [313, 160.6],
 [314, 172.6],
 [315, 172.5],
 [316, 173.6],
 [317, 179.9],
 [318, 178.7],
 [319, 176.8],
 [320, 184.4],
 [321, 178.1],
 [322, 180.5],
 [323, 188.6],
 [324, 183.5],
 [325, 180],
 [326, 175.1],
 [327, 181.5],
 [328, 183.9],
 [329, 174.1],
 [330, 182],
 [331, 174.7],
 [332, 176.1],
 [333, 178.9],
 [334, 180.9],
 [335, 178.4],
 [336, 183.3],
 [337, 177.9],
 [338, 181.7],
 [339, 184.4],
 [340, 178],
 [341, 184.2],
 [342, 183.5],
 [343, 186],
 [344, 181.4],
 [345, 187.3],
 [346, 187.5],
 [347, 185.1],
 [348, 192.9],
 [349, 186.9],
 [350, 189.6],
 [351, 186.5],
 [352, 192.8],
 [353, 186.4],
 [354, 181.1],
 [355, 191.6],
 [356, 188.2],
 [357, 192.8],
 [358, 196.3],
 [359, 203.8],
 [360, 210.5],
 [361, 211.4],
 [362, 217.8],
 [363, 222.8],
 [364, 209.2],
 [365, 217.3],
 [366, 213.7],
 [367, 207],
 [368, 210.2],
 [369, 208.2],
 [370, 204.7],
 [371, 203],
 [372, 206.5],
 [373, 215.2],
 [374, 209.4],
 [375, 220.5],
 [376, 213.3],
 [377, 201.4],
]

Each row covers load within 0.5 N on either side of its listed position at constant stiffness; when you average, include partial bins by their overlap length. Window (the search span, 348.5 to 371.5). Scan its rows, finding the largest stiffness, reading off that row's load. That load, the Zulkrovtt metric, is 363 N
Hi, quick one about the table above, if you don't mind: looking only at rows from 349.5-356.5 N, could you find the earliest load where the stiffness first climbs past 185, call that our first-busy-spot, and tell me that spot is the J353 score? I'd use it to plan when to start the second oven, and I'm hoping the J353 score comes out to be 350 N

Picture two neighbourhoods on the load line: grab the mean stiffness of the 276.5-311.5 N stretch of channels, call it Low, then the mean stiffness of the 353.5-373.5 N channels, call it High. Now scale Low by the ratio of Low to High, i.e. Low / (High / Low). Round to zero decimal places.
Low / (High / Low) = 123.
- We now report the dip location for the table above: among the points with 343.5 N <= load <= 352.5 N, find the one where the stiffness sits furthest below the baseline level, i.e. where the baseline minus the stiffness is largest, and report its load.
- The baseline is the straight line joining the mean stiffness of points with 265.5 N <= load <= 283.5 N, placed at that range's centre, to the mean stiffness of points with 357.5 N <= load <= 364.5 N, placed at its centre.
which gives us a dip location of 344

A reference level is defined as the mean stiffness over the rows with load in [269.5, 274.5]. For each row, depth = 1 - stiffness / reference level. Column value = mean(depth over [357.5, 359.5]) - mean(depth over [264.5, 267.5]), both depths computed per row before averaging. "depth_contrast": -0.29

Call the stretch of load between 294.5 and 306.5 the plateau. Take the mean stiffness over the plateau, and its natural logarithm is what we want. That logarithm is 5.09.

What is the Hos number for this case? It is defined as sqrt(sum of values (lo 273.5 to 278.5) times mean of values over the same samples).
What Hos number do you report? 335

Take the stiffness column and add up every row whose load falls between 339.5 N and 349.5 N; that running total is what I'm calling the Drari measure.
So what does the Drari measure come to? 1853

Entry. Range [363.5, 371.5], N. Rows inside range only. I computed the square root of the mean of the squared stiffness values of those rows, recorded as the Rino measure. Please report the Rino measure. 209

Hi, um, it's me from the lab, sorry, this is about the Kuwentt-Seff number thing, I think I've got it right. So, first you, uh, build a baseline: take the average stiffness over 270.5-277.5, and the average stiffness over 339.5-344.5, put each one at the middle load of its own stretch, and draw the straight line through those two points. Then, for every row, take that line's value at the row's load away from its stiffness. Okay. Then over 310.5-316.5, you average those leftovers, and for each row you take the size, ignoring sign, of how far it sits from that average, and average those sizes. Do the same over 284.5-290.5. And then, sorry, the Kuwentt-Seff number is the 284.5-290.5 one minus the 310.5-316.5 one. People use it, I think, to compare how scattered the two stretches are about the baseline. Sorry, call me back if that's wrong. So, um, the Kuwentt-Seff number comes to -3.7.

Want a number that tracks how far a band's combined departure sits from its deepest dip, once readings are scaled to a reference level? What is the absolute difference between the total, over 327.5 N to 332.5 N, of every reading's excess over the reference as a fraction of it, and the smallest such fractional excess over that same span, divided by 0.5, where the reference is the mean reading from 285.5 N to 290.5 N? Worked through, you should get 1.0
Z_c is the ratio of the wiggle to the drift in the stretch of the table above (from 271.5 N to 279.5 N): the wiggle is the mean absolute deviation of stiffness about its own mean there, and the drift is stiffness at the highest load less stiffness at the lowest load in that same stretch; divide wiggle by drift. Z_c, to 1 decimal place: -6.2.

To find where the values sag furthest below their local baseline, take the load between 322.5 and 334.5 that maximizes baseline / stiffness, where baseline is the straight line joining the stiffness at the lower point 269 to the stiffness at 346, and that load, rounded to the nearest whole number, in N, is 331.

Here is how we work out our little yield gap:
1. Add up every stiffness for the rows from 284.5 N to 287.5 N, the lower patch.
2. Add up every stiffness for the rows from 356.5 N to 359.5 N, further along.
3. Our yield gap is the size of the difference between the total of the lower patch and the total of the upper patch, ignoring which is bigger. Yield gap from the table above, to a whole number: 120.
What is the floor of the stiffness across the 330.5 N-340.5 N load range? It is 174.7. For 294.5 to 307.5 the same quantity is 153.4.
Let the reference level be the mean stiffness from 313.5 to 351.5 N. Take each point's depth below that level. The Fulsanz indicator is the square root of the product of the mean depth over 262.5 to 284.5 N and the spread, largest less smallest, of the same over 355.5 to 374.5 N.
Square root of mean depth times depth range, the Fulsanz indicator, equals 32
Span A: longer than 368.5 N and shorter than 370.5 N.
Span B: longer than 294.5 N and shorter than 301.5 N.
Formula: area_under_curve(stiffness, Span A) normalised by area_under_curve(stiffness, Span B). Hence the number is 0.4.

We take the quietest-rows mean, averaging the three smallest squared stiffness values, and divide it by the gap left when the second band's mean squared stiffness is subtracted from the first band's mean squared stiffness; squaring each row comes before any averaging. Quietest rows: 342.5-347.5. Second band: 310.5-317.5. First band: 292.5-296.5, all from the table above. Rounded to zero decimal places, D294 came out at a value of 276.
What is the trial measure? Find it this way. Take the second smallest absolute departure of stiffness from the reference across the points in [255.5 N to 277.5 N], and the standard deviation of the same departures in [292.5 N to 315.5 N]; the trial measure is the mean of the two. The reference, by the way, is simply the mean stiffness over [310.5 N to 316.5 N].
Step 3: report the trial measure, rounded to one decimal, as 4.4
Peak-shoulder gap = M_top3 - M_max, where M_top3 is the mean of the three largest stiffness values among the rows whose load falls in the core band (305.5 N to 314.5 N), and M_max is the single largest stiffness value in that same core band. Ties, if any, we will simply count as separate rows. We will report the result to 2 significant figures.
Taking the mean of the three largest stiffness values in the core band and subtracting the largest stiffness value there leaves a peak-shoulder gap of -6.7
